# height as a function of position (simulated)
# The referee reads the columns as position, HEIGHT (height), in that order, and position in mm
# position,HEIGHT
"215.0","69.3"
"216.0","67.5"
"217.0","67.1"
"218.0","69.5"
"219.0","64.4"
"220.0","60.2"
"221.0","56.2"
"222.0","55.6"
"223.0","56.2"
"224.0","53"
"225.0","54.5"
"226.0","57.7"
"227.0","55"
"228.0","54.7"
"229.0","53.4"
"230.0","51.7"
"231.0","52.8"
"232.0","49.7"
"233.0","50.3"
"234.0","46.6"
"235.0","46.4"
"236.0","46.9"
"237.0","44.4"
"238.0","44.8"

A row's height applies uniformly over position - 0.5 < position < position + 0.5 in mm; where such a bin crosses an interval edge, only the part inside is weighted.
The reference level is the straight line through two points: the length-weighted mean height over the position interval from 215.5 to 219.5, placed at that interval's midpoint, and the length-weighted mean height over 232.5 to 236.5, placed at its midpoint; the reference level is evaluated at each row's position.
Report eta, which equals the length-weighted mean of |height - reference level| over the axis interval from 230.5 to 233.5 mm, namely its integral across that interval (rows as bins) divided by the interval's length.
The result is 1.0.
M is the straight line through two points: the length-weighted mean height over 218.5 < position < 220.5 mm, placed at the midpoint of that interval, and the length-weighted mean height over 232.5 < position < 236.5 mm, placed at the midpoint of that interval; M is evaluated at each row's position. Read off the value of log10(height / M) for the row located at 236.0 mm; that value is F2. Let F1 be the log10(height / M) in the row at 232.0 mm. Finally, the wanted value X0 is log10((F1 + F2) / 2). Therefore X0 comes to -2.60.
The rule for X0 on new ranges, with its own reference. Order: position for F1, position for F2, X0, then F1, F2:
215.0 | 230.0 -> -2.15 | 0.016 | -0.002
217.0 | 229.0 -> -2.02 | 0.015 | 0.004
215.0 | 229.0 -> -2.00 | 0.016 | 0.004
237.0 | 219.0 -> -2.67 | -0.007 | 0.011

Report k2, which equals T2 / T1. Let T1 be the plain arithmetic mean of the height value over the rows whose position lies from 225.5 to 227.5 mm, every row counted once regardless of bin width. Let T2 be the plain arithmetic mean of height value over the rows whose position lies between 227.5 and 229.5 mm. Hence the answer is 0.96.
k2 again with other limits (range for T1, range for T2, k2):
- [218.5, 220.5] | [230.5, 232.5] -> 0.82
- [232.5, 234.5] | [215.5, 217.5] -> 1.39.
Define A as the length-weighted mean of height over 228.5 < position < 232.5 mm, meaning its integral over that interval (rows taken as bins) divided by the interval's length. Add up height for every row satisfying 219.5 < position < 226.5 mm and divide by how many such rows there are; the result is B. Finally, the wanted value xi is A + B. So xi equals 108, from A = 52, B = 56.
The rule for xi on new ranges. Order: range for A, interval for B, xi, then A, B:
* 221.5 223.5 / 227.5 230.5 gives 109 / 56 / 53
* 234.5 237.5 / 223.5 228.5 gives 101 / 46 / 55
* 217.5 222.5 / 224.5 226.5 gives 117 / 61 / 56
